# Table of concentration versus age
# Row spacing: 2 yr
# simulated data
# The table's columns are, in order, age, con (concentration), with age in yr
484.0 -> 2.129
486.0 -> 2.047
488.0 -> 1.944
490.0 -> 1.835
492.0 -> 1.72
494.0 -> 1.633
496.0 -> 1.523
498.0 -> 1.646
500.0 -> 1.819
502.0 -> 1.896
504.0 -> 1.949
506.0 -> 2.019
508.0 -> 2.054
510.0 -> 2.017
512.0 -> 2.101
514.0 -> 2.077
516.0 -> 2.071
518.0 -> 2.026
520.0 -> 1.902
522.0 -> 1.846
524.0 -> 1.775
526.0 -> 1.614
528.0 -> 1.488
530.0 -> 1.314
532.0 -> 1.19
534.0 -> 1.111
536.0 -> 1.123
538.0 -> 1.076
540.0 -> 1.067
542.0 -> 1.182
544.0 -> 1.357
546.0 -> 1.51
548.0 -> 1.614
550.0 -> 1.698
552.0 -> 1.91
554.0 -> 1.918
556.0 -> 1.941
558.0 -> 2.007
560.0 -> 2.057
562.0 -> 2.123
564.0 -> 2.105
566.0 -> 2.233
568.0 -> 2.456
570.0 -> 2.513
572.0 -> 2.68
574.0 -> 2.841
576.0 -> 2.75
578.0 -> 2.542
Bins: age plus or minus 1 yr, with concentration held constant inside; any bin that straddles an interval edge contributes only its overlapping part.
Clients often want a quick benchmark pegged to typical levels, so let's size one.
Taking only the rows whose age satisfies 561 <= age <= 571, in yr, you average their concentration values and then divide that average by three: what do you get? 0.76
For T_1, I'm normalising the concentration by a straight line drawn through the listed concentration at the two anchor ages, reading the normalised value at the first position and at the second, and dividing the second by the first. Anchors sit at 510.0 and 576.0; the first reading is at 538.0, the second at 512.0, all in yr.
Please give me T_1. 2.2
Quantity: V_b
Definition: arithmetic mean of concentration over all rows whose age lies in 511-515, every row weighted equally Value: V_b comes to 2.1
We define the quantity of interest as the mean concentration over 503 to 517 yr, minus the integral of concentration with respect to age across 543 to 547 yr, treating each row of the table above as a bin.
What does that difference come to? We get -4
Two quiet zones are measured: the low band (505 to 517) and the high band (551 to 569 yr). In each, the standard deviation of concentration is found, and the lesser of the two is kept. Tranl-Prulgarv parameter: 0.03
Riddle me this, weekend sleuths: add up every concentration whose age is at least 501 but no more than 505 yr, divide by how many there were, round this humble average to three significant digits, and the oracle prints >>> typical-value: 1.92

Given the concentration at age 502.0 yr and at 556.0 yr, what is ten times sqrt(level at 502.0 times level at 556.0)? 19.2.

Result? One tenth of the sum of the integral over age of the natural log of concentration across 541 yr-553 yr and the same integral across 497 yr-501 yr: 0.73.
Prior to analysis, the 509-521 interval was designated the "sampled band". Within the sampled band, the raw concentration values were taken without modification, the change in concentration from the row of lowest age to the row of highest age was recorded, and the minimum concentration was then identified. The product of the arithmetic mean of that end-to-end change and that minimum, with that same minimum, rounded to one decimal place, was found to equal 1.7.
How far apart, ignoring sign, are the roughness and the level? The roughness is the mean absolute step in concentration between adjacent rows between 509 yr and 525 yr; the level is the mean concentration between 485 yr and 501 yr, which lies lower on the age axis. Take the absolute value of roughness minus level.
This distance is 1.71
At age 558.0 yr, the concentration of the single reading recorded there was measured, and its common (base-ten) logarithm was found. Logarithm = 0.30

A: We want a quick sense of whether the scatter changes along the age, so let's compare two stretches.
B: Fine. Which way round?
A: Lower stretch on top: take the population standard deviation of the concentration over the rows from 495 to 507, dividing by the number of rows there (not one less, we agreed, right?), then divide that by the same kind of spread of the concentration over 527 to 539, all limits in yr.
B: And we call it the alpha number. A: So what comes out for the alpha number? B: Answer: 1.2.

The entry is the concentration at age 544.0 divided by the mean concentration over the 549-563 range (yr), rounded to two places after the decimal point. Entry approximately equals 0.70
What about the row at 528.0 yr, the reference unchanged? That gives 0.76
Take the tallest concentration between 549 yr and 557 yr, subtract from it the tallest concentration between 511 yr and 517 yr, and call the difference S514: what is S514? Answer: -0.2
